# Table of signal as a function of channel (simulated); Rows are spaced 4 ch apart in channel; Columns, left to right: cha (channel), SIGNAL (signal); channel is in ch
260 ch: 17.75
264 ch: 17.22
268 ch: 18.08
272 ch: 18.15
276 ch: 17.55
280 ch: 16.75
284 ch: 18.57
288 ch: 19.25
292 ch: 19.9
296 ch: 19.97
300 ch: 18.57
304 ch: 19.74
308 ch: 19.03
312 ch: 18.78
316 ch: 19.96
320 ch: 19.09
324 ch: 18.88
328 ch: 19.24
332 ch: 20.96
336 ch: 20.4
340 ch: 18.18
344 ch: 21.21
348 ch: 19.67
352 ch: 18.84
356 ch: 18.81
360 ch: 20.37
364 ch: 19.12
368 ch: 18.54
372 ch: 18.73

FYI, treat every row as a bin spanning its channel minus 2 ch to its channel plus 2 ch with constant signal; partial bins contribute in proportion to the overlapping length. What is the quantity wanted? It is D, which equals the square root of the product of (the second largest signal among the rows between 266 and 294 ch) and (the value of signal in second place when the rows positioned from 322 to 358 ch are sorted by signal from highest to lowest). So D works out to 20.1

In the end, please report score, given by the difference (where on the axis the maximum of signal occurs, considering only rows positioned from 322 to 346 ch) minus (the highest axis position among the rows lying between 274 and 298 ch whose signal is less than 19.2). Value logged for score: 60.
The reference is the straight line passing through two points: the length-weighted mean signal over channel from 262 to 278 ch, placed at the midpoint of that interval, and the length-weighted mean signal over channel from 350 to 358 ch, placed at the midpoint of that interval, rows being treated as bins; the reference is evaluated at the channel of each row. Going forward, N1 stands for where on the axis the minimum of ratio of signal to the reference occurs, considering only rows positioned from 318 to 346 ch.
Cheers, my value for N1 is 340 ch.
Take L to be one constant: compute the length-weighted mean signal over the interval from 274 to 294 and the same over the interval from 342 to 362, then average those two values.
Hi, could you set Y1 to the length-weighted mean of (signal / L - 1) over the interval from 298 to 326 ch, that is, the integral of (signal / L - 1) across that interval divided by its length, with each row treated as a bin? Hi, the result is 0.00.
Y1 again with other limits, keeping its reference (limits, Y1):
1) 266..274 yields -0.05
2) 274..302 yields -0.02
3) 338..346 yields 0.03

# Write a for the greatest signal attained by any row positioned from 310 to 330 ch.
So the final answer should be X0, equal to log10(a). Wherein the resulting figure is 1.30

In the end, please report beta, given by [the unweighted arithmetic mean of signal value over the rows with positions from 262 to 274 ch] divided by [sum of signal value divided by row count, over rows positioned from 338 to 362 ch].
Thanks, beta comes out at 0.91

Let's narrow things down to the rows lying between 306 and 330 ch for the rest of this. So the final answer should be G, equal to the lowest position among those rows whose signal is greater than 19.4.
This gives 316 ch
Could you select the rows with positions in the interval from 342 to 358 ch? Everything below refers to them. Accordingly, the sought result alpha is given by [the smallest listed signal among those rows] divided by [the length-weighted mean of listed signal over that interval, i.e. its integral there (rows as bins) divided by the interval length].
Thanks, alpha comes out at 0.958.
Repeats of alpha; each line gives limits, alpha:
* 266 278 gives 0.979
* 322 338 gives 0.950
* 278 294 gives 0.900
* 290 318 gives 0.956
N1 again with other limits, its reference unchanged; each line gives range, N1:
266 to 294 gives 280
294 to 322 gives 300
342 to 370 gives 368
